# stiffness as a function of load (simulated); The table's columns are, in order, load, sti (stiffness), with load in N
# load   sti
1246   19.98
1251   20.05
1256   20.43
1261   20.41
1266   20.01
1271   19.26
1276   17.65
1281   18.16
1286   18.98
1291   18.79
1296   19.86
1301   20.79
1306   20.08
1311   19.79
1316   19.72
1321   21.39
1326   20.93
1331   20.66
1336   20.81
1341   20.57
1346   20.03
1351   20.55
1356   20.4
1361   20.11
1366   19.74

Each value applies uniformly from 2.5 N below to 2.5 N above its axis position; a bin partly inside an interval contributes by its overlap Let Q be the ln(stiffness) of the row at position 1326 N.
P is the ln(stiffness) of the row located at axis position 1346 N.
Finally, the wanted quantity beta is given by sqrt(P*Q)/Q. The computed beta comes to 0.99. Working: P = 3.00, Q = 3.04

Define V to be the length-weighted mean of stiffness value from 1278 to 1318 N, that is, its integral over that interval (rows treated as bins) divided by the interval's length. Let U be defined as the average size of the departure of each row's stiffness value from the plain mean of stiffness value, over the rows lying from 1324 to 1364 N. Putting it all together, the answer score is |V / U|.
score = 79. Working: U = 0.25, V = 19.5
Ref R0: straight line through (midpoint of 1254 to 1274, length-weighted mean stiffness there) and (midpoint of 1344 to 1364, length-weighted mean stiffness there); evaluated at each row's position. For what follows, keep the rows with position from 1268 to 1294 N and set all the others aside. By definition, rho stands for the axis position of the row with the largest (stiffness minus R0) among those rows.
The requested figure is 1271 N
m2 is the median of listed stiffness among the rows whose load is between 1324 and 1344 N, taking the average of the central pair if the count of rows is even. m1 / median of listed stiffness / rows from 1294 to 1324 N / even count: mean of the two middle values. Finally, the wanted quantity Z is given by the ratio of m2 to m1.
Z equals 1.04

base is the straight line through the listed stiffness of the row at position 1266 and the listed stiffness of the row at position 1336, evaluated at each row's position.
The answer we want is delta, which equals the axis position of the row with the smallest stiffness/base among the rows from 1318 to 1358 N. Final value 1346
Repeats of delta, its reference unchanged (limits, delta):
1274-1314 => 1276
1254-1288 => 1276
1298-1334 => 1316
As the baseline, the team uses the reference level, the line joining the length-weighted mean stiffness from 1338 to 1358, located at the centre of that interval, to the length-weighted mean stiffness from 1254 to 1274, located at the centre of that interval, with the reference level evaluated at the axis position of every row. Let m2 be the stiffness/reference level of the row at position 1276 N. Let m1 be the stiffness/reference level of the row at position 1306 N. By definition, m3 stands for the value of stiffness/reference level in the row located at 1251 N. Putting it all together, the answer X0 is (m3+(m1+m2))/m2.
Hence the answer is 3.27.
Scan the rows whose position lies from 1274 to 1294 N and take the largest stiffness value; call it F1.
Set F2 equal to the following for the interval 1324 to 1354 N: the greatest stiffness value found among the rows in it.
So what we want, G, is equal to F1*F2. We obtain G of 397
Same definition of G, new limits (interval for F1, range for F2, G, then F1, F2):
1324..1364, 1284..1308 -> 435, 20.93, 20.79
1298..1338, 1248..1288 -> 437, 21.39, 20.43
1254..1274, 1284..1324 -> 437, 20.43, 21.39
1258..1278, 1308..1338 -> 437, 20.41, 21.39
